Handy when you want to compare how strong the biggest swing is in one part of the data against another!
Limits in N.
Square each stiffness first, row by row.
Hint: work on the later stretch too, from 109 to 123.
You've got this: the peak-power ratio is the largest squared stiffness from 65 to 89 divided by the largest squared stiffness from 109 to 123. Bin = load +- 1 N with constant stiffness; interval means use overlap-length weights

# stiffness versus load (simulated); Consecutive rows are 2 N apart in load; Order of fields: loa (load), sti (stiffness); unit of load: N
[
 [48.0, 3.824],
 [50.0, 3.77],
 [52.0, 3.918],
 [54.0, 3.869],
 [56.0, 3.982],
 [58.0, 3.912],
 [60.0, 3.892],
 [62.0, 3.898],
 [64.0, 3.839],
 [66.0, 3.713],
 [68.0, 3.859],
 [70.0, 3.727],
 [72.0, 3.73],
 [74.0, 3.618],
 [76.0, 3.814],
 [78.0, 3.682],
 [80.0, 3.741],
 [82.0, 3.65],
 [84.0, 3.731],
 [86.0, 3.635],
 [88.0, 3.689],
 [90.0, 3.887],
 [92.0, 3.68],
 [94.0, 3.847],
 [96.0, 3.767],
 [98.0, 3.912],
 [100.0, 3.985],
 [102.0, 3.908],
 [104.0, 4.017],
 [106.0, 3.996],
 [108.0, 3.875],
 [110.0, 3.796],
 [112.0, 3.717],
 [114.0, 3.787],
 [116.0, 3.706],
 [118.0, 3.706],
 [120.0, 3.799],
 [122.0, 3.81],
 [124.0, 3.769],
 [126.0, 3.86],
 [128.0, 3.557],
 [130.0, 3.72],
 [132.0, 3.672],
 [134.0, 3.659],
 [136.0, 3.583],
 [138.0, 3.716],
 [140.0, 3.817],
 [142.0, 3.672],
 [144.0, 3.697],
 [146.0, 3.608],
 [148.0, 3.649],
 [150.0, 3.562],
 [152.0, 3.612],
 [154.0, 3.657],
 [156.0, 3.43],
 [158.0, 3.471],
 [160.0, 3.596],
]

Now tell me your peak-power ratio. 1.03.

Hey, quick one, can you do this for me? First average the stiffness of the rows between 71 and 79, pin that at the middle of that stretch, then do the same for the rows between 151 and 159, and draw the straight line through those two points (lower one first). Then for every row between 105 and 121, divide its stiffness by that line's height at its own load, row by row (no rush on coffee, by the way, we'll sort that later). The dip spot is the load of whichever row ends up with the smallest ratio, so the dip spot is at 116.0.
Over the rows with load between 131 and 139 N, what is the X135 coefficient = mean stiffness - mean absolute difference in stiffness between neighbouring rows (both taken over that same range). 3.58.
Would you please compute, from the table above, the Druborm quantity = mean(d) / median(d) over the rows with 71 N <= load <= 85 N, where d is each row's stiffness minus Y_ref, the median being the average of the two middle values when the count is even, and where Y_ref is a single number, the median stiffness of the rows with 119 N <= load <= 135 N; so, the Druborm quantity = 2.42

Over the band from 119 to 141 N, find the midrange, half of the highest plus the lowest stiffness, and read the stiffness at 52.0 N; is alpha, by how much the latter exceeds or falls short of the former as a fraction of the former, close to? 0.056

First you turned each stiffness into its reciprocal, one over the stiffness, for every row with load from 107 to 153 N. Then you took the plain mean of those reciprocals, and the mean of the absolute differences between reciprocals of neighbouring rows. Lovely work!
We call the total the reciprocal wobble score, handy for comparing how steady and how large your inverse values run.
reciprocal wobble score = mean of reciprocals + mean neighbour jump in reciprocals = 0.276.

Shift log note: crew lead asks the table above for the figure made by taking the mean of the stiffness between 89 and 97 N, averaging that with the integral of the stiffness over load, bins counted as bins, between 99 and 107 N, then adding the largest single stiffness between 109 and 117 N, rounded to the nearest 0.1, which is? 21.6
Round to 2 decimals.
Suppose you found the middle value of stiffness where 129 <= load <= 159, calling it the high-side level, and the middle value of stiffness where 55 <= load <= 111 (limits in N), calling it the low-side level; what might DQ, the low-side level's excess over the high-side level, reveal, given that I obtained 0.17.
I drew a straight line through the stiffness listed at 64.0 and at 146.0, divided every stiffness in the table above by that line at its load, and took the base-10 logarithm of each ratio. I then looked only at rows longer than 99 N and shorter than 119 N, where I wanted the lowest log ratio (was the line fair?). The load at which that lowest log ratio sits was 112.0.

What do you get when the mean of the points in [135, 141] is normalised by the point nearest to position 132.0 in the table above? 1.01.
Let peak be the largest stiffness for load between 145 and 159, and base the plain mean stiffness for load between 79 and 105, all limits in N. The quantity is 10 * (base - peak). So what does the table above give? 1.5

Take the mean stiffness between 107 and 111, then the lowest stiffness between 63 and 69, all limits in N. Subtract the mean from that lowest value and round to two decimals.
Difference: -0.12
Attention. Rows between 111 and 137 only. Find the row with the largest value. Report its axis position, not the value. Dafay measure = 126.0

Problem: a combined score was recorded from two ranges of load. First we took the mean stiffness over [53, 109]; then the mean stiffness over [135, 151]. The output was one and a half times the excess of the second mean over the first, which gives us -0.23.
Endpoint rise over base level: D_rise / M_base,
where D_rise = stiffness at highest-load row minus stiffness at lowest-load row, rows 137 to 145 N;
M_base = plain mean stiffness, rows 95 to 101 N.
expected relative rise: 0.00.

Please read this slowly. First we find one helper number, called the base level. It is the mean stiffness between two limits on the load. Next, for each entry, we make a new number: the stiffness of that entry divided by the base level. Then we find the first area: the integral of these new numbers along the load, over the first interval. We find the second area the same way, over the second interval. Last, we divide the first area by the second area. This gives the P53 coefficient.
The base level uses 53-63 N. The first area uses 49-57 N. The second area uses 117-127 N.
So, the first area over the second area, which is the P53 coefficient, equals 0.82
